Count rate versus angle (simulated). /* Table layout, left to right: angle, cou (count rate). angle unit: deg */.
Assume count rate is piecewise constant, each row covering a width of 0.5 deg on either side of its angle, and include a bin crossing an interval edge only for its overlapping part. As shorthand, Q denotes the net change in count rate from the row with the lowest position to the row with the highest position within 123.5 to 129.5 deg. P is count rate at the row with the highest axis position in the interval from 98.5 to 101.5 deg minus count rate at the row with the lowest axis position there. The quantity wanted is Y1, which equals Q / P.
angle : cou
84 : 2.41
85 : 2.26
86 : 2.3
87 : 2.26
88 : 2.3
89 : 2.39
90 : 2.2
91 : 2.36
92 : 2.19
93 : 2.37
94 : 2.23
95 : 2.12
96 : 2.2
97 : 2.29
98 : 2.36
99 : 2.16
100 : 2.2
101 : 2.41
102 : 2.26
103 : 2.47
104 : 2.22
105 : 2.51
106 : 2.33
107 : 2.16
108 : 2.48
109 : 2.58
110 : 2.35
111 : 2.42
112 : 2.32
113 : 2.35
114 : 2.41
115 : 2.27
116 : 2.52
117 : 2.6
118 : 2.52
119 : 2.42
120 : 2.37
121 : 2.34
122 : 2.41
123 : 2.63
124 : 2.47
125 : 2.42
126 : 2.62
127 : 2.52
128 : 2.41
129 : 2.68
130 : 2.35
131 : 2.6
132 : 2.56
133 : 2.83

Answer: 0.8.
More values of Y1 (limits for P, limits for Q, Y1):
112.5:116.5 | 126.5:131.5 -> 0.5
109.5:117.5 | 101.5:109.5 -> 1.3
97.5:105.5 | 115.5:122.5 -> -0.7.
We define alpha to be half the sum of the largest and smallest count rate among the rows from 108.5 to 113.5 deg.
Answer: 2.45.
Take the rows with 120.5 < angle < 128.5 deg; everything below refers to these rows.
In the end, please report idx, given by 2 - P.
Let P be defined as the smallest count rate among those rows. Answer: -0.34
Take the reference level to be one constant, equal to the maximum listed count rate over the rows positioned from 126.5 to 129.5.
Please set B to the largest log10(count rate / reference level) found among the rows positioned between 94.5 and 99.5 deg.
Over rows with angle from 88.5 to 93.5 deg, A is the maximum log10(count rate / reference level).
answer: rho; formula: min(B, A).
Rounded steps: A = -0.050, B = -0.055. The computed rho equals -0.055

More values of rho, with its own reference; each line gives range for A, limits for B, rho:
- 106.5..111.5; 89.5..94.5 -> -0.053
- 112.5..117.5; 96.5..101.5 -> -0.046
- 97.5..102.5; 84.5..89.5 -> -0.050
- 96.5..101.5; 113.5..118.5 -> -0.046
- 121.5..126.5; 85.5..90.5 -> -0.050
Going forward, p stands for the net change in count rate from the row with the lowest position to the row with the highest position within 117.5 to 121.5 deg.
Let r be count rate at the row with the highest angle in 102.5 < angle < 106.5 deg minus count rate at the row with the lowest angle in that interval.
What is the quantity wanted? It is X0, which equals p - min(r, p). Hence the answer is 0.000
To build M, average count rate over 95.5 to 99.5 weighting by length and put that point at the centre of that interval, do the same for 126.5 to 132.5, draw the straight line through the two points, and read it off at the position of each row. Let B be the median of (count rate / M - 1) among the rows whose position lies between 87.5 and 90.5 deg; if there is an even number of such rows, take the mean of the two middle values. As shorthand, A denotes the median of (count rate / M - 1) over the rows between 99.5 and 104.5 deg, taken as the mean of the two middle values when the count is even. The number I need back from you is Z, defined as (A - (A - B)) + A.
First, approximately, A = -0.013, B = 0.058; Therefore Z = 0.045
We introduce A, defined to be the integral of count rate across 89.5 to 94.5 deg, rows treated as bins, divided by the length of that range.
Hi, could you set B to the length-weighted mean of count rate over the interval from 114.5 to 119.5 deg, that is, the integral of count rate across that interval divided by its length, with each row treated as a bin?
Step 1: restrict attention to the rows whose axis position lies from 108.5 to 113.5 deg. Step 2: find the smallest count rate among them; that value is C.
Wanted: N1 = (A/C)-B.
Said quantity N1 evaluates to -1.49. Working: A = 2.27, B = 2.47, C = 2.32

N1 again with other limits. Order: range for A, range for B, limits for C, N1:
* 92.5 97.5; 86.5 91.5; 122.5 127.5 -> -1.38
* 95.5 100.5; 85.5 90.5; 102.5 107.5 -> -1.25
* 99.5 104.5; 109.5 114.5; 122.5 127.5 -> -1.41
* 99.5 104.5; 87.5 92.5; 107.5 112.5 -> -1.29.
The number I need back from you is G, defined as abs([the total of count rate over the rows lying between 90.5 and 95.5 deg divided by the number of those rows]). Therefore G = 2.25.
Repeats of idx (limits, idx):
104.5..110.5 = -0.16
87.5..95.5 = -0.12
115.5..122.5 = -0.34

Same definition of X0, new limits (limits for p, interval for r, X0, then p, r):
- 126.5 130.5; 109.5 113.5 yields 0.000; -0.17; 0.00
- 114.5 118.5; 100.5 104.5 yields 0.440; 0.25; -0.19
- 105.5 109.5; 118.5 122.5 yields 0.260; 0.25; -0.01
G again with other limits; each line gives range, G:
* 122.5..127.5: 2.53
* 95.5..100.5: 2.24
